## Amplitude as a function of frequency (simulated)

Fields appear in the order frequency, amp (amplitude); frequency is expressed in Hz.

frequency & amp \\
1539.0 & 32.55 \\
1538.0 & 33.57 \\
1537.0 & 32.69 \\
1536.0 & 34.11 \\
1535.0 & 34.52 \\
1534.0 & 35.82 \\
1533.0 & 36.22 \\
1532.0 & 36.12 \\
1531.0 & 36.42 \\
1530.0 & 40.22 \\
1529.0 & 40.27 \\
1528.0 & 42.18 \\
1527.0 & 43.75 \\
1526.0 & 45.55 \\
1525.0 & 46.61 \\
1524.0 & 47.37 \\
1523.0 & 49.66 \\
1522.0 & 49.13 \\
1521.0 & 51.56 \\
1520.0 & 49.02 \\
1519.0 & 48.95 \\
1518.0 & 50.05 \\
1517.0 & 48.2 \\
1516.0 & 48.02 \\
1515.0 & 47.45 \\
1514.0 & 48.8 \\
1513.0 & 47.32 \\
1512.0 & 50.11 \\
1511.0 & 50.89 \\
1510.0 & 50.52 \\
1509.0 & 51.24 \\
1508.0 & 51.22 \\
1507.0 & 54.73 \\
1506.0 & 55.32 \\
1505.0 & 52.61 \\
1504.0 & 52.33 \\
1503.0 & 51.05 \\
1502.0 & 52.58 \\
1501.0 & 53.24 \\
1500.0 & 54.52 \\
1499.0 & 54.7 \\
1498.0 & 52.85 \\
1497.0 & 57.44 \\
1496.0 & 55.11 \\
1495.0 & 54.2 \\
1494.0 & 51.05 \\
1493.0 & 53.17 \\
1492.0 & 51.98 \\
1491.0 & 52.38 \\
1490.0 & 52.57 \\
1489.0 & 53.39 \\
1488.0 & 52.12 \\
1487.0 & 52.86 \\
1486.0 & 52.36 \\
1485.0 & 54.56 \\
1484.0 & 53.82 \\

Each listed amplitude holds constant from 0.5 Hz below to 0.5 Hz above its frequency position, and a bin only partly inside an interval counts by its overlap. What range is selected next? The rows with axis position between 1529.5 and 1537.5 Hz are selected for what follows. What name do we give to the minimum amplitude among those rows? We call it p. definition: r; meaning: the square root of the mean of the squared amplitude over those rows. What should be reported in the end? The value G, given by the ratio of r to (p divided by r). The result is 39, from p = 32.69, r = 36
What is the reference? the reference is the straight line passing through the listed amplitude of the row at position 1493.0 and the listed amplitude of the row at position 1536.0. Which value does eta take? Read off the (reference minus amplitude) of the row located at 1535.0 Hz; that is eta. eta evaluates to 0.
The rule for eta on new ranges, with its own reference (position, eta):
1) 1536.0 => 0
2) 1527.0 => -6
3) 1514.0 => -5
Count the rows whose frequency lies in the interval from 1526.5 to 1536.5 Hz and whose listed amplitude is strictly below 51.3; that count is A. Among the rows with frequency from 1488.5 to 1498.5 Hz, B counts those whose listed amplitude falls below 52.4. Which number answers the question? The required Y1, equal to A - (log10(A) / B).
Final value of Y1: 9.7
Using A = 10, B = 3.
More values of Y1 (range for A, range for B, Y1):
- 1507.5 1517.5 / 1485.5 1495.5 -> 9.8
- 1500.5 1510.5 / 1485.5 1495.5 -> 3.9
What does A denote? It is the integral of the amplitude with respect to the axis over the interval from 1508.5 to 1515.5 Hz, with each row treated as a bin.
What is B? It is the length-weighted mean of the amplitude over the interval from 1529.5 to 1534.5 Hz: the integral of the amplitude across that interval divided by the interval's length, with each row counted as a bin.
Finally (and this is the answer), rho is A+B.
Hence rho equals 383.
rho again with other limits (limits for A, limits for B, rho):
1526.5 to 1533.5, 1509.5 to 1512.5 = 326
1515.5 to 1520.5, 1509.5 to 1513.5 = 294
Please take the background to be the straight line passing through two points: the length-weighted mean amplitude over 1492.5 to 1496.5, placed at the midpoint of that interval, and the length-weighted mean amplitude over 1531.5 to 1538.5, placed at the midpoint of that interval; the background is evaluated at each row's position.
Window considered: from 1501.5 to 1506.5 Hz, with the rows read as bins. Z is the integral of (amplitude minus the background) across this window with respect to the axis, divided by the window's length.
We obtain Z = 3.8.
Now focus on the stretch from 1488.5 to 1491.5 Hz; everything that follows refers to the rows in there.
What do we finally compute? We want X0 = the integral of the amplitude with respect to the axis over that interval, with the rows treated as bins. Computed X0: 158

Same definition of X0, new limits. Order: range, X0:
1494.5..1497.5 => 167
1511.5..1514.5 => 146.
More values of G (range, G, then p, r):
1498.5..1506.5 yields 56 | 51.05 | 53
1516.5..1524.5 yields 51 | 47.37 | 49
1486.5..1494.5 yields 54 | 51.05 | 52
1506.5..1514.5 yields 54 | 47.32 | 51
